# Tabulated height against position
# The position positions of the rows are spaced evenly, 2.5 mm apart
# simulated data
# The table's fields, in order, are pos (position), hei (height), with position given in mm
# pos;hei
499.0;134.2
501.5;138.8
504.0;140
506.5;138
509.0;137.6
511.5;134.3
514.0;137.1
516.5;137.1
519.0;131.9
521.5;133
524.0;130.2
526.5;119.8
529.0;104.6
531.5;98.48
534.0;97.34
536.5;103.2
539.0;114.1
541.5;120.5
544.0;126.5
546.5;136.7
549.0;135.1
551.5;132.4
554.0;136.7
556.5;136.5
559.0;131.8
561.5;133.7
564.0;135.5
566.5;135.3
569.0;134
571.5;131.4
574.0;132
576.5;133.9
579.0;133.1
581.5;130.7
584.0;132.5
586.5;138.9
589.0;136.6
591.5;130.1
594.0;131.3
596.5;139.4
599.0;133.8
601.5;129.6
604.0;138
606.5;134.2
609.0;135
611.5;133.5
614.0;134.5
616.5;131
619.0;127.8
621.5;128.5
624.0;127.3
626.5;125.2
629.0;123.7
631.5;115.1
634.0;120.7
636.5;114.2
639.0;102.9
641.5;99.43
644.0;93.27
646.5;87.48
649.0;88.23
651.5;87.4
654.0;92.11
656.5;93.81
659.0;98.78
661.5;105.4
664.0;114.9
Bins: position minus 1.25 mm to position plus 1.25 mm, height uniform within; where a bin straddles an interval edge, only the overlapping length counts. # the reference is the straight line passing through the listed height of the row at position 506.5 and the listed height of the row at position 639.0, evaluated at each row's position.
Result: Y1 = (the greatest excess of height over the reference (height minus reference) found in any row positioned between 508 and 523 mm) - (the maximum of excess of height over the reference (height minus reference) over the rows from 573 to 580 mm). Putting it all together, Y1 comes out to -13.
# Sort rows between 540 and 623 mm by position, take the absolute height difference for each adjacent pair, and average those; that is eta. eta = 3.2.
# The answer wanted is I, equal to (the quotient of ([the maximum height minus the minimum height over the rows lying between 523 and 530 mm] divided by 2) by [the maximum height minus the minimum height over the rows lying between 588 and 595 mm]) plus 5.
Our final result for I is 7.0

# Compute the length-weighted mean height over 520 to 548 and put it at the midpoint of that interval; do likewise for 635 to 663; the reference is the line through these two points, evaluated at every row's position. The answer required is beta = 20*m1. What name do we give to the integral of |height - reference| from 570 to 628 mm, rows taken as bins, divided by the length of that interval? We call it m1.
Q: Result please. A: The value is 535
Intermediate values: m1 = 27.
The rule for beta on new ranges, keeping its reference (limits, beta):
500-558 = 298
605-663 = 337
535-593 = 409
